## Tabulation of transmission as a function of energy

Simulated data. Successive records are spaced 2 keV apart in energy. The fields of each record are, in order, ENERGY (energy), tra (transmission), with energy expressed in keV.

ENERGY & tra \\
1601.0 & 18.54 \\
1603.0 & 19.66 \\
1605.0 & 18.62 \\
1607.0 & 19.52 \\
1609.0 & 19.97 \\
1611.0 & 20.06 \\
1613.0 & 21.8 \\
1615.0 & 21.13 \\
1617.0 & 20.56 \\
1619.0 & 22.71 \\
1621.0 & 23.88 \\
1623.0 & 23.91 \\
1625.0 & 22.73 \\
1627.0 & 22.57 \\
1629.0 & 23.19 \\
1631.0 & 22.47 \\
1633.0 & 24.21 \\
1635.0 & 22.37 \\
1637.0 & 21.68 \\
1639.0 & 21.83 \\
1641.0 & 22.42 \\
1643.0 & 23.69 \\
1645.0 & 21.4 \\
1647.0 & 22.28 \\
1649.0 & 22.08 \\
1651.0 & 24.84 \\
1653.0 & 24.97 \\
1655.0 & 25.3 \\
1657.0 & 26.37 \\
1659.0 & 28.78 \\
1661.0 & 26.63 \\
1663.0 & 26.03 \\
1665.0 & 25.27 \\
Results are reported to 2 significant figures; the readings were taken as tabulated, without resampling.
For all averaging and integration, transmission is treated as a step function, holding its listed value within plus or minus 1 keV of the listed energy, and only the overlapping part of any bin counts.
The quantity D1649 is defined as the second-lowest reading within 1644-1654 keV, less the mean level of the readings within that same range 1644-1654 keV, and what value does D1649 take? -1.0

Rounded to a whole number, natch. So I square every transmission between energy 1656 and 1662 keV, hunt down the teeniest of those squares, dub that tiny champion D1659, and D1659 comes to 695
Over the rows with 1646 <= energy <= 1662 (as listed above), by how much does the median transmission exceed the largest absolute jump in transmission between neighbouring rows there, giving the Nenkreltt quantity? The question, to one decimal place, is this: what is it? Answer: 22.4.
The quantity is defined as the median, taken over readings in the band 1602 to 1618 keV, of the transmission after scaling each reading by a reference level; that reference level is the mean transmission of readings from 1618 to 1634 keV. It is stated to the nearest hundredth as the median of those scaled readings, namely 0.86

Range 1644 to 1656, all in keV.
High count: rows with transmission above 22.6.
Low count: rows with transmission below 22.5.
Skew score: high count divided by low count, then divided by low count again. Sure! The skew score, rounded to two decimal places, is 0.33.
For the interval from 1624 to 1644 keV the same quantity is 0.16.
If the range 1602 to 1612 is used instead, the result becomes 0.00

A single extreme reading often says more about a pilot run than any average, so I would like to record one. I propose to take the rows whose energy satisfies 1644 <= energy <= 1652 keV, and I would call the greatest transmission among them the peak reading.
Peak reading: 24.84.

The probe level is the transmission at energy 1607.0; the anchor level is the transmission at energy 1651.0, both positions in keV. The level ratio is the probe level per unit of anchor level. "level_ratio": 0.79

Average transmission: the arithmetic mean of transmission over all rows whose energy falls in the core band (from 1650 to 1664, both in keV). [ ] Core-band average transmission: 26.1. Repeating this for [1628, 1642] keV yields 22.6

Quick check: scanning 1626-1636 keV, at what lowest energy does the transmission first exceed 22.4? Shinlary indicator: 1627.0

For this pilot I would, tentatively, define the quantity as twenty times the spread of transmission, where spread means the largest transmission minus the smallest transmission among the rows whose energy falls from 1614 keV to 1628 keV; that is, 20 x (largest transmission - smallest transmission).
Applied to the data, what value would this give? 67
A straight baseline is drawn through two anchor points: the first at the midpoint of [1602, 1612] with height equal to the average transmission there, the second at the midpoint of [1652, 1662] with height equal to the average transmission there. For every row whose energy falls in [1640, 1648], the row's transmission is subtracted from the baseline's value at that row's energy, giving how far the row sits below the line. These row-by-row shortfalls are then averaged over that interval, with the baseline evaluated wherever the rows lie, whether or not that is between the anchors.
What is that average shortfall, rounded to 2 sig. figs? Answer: 2.2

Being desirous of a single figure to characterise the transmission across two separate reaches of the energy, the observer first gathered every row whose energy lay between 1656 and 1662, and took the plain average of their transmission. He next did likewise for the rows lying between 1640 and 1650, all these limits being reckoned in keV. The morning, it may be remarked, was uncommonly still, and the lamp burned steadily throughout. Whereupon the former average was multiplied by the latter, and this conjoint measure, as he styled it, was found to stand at 610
